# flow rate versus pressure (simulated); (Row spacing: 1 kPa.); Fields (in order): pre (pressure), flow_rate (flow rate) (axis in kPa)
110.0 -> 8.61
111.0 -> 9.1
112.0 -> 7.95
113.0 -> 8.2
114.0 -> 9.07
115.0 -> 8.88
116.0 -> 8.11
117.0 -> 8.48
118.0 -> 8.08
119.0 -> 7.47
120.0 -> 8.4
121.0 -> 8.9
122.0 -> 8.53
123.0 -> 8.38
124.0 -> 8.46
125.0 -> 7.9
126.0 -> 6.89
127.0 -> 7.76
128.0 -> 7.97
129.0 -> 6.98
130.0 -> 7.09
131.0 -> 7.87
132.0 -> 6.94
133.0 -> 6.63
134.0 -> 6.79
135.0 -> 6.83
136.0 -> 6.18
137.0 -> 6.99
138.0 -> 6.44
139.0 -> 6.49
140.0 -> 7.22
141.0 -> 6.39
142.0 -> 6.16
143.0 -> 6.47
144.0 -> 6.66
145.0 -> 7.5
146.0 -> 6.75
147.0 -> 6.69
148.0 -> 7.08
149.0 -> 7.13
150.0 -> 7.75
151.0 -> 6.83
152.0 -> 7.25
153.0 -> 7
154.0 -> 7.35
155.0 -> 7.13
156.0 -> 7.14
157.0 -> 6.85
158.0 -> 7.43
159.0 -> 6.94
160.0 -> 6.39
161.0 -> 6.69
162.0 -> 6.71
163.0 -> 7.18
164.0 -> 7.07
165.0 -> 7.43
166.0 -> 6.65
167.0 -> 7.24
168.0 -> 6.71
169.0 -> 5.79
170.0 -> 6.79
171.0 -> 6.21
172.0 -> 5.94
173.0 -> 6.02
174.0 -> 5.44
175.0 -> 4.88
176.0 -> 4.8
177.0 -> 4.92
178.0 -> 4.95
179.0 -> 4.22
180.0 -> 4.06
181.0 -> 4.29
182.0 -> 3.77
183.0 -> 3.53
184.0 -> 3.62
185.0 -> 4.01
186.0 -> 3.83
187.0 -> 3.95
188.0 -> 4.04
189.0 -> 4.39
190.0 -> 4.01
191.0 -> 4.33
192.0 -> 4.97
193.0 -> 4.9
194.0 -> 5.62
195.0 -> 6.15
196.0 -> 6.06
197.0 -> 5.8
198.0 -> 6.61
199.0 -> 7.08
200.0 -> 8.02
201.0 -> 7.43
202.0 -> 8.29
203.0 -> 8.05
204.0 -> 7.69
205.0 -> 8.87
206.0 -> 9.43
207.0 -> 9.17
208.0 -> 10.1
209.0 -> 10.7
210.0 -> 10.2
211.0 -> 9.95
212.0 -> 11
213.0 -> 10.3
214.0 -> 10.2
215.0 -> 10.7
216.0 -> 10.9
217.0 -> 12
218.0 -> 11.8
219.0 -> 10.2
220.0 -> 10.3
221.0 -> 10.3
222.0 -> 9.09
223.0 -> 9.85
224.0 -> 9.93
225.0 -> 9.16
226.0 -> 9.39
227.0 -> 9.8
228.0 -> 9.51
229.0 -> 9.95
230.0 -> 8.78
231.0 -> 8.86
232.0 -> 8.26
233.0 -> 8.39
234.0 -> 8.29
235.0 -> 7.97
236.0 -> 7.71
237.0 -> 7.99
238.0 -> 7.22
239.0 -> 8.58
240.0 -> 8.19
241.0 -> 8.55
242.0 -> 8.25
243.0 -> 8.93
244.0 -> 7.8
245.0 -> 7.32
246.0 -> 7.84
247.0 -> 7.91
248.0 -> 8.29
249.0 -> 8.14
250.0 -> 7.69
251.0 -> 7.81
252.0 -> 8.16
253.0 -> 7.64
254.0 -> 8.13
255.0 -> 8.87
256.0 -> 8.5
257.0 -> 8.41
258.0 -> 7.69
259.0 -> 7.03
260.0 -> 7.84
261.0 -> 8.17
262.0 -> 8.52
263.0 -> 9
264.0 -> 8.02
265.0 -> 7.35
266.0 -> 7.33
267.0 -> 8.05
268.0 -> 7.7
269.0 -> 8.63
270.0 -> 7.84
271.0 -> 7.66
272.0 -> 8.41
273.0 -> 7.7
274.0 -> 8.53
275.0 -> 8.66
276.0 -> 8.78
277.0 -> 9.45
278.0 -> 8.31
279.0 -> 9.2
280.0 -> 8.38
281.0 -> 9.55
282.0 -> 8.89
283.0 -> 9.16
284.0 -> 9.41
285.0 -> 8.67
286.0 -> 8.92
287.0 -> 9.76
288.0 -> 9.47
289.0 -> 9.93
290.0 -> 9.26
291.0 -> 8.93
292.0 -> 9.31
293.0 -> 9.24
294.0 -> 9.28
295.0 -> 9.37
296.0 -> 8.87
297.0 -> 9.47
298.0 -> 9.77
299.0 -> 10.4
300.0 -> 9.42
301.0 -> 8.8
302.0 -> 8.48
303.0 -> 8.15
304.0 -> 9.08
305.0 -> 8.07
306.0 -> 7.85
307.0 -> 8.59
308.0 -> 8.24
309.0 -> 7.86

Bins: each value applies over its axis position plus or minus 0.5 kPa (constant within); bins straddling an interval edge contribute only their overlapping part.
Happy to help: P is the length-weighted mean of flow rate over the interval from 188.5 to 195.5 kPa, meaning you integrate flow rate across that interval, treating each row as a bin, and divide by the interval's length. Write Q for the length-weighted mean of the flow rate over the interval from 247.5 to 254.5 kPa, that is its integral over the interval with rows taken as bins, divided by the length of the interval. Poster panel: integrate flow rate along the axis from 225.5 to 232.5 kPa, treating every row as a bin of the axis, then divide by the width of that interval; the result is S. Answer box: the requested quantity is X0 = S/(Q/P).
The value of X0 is 6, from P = 4.9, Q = 8.0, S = 9.2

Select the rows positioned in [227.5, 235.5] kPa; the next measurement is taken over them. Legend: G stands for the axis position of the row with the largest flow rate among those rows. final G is 229.0 kPa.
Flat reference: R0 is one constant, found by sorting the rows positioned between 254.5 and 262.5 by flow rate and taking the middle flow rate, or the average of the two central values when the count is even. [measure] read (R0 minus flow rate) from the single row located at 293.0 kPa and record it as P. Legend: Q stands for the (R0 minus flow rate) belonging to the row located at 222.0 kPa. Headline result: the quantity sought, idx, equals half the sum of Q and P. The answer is -0.9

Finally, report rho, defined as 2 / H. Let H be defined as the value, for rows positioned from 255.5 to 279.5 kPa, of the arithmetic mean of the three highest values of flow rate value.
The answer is 0.22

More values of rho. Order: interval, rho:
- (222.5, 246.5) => 0.20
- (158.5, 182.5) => 0.27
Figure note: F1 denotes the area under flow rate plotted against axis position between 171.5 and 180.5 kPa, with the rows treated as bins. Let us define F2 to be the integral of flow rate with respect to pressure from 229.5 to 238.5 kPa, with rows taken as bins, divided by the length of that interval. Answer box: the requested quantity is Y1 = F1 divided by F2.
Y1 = 6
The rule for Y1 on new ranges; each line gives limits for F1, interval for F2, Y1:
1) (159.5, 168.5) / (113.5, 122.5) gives 7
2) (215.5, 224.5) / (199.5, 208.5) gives 11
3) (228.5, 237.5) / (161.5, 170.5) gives 11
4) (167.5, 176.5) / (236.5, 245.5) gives 6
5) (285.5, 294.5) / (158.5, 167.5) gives 12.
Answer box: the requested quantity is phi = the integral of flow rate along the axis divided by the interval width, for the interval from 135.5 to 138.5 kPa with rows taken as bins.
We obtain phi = 6.5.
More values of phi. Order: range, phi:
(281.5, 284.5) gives 9.2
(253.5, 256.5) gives 8.5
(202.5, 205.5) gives 8.2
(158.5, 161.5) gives 6.7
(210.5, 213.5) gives 10.4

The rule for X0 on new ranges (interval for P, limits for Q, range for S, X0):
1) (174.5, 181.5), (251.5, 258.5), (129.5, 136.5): 4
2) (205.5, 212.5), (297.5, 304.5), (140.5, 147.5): 7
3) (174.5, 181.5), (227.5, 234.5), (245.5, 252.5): 4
